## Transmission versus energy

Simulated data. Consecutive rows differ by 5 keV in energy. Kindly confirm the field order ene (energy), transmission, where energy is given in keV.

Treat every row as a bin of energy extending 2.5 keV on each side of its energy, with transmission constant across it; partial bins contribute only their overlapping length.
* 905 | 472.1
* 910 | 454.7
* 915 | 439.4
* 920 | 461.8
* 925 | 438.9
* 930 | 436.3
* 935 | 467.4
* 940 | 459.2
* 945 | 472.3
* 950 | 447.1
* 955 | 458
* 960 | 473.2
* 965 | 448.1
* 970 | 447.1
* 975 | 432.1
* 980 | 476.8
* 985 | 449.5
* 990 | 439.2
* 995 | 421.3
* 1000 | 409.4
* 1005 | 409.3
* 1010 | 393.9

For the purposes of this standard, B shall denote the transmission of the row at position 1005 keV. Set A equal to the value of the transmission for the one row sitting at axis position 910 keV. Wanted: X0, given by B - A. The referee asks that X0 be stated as -45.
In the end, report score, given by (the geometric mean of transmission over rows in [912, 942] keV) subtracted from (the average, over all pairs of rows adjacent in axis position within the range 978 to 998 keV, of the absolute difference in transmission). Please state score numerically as -432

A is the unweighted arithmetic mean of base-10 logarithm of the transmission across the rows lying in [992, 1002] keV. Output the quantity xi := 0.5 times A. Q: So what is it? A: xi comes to 1.309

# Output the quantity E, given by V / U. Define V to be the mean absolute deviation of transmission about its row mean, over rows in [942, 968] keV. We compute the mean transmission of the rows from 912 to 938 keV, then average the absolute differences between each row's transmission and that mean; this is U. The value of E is 0.8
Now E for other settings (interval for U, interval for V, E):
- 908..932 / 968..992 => 1.2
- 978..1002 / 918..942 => 0.6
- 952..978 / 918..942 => 1.1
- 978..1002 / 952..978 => 0.6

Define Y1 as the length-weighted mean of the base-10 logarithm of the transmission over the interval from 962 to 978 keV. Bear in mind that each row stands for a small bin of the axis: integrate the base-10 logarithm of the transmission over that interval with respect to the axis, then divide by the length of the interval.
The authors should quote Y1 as 2.648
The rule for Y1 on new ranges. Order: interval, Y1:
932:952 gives 2.664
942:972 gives 2.661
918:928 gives 2.652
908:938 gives 2.653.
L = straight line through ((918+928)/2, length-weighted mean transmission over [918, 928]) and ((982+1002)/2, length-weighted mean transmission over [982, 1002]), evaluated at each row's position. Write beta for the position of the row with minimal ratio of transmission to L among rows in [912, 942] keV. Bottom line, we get 915 keV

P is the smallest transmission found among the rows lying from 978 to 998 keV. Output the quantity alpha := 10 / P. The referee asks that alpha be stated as 0.0237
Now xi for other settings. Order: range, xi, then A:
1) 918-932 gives 1.324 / 2.649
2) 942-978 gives 1.328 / 2.657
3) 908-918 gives 1.325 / 2.650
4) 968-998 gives 1.324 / 2.647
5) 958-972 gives 1.329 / 2.659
